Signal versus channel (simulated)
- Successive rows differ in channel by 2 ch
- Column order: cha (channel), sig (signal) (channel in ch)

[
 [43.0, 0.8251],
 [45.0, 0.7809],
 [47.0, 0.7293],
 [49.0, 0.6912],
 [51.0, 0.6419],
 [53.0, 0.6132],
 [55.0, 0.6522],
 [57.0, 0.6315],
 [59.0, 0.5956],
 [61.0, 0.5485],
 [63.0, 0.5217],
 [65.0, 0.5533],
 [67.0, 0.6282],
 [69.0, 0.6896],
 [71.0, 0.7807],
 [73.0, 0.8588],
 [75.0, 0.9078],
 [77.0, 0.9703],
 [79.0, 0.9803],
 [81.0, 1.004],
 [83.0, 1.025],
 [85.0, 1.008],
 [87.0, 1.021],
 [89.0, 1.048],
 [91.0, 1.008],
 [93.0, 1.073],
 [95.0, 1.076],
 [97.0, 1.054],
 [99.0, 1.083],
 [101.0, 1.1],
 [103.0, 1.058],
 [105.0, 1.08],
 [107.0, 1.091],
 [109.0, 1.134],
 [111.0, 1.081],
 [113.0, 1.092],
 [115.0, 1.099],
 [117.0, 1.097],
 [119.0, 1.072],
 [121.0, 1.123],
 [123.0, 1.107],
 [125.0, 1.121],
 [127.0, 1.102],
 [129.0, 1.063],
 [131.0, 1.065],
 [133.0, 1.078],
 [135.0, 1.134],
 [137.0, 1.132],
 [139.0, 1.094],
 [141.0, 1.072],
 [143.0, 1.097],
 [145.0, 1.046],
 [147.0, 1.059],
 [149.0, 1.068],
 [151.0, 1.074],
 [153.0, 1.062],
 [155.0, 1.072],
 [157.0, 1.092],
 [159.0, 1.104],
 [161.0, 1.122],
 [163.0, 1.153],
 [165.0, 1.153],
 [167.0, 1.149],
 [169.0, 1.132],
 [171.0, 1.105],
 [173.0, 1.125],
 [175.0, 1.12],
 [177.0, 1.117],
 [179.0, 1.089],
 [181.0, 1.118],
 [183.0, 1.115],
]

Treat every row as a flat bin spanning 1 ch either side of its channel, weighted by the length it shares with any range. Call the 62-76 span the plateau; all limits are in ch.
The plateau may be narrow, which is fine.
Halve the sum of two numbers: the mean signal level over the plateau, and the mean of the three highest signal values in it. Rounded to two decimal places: 0.78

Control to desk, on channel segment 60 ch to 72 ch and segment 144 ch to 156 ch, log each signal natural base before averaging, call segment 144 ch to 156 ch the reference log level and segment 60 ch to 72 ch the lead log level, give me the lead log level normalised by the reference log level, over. -8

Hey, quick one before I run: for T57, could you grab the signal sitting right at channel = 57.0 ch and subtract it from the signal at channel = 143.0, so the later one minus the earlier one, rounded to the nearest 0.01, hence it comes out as 0.47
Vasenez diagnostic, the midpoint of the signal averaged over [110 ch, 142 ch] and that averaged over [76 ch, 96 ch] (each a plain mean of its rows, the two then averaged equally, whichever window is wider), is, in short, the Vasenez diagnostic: 1.06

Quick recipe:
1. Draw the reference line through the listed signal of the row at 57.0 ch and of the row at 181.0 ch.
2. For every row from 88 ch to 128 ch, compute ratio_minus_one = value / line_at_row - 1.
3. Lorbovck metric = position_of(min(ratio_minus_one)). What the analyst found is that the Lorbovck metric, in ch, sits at 127.0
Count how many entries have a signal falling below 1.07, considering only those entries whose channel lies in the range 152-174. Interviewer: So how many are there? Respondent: 1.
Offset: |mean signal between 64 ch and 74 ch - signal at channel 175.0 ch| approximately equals 0.42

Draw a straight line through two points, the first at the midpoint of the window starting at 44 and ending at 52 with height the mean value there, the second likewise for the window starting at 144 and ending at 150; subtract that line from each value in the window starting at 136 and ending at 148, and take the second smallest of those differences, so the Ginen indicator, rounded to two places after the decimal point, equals 0.00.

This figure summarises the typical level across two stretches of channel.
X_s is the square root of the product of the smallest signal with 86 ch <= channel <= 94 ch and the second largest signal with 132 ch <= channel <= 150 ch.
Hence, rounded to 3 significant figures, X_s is 1.07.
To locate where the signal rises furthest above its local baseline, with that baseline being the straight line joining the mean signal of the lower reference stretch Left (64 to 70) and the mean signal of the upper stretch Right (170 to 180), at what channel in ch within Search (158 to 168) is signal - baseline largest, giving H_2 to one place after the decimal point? 163.0 ch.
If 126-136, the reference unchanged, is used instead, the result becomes 127.0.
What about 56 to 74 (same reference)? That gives 73.0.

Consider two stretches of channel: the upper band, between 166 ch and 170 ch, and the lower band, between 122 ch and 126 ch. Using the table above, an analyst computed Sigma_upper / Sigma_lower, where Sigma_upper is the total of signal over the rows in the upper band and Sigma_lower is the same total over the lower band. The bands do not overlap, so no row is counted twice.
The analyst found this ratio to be 1.02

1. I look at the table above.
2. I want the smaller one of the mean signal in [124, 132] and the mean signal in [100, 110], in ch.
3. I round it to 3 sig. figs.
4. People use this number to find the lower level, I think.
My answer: 1.09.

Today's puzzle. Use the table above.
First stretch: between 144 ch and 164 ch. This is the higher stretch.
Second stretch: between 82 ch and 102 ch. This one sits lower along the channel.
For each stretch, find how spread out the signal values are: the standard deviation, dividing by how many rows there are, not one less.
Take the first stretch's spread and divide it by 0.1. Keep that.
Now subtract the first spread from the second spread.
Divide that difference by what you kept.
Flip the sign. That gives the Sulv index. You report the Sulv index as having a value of 0.00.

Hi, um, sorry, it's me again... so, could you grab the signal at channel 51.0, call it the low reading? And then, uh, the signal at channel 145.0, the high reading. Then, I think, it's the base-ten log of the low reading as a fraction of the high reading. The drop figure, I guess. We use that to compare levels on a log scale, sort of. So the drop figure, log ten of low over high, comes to -0.21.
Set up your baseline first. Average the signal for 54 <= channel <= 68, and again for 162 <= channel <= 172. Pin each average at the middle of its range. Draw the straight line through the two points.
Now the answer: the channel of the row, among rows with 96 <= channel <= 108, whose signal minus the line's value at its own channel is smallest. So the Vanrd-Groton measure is 103.0 ch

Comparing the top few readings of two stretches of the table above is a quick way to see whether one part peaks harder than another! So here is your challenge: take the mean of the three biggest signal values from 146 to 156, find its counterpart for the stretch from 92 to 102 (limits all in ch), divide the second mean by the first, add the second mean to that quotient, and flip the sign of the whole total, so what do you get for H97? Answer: -2.10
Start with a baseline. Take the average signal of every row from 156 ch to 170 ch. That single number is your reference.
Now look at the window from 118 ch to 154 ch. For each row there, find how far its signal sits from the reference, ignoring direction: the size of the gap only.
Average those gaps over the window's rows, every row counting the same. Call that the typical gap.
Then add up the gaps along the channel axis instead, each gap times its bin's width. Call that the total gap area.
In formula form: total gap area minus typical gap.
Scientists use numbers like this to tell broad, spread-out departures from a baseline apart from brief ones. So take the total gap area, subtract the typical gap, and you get 1.5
